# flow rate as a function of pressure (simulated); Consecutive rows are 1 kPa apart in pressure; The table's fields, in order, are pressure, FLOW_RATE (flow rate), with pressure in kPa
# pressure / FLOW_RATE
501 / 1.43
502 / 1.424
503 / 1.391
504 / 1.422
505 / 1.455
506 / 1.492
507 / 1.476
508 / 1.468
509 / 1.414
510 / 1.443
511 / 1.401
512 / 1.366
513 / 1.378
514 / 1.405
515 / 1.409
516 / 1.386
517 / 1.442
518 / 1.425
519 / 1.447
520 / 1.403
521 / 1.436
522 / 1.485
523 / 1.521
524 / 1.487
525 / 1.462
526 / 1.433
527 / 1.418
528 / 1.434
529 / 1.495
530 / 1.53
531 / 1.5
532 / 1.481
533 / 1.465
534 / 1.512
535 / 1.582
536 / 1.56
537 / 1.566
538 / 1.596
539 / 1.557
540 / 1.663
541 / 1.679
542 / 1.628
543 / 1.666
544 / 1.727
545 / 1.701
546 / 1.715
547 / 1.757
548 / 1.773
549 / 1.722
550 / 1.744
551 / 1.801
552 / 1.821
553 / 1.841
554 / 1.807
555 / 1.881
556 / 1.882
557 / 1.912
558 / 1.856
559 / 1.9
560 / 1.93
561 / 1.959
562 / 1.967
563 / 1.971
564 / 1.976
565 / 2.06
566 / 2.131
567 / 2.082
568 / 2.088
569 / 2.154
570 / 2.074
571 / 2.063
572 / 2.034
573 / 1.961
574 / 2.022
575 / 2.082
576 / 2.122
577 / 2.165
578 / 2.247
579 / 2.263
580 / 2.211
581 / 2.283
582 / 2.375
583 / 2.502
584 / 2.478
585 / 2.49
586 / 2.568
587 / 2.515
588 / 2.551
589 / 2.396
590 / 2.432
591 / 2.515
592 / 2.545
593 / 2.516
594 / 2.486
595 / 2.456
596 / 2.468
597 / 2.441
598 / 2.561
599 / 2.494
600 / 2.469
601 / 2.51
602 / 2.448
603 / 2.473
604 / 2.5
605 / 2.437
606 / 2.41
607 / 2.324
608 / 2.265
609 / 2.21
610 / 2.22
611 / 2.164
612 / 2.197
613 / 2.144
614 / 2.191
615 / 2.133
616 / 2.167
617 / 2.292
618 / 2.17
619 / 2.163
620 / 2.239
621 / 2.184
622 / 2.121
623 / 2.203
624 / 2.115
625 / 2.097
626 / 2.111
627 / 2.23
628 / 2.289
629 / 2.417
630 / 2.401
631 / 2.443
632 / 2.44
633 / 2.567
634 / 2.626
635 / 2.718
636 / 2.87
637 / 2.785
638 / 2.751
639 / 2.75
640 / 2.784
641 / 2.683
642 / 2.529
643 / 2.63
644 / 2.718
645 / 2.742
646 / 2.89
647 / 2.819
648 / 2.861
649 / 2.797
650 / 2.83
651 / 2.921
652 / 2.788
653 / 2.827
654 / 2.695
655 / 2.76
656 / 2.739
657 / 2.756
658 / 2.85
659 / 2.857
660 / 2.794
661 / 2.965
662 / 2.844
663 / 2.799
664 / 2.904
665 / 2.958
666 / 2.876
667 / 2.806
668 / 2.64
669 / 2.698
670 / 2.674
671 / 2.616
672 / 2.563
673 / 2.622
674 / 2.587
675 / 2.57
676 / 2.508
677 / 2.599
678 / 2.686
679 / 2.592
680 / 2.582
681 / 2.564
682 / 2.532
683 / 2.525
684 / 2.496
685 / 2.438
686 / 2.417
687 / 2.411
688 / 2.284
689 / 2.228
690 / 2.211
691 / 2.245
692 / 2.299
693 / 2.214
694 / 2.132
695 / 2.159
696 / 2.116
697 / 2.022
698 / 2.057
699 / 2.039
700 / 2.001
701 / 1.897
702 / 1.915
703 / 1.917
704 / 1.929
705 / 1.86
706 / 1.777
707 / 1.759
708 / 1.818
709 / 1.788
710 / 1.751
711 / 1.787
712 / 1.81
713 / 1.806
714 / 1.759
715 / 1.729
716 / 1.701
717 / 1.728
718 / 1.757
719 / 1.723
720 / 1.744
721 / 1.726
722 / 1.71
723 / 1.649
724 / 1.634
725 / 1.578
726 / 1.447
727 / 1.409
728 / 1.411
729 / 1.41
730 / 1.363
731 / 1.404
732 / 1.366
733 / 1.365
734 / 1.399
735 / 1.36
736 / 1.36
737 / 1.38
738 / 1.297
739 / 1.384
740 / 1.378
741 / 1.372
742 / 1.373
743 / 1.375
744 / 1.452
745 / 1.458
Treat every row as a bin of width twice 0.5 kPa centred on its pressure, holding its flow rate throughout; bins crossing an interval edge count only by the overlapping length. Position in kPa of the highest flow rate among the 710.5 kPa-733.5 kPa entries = 712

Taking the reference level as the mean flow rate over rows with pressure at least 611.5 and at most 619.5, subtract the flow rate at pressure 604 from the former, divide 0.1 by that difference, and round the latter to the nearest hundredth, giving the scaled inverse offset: -0.31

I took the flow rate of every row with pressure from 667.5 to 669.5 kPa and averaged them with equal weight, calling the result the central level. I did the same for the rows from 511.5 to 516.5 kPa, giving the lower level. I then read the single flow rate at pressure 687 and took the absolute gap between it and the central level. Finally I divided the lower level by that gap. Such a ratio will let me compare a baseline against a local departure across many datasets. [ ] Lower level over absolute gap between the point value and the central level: 5.4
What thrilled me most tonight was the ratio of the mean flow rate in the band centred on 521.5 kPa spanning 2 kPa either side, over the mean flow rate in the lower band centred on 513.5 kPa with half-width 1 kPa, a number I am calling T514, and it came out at 1.05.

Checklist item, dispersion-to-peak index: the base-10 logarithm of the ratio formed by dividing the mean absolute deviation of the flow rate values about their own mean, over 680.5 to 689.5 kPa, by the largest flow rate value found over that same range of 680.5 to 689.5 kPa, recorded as -1.47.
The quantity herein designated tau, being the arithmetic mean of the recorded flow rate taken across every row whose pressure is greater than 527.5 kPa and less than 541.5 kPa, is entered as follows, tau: 1.54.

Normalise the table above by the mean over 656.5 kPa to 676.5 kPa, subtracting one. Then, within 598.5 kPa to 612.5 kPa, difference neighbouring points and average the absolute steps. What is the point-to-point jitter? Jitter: 0.016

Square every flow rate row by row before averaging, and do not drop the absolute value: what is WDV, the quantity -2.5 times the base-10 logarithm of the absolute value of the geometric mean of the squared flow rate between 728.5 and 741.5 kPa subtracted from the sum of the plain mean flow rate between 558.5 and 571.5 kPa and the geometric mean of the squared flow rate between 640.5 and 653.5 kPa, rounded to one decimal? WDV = -2.2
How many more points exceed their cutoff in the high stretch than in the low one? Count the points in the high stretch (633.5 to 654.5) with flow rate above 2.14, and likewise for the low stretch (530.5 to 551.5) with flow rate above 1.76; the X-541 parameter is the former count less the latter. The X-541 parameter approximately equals 19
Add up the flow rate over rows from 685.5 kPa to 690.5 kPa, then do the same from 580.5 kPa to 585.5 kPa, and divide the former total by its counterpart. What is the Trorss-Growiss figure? 0.95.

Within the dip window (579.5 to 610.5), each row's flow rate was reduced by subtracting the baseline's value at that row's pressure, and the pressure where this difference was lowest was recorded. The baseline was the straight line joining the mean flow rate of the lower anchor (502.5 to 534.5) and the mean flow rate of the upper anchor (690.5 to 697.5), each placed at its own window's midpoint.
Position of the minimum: 609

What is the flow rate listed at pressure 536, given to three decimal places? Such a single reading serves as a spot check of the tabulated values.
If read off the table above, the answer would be 1.560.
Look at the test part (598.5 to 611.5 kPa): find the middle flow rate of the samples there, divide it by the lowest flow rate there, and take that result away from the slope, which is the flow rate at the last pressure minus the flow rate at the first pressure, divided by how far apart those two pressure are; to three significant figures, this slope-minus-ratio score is -1.15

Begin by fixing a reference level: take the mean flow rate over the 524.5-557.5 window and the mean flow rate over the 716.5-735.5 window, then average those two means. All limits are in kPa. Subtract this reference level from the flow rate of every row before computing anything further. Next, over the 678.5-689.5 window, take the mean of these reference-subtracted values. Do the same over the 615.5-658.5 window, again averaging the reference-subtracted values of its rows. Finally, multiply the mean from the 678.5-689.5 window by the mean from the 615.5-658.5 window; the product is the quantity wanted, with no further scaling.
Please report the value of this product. 0.84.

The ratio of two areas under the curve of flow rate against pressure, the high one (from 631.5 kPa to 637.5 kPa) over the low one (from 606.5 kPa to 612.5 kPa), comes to 1.20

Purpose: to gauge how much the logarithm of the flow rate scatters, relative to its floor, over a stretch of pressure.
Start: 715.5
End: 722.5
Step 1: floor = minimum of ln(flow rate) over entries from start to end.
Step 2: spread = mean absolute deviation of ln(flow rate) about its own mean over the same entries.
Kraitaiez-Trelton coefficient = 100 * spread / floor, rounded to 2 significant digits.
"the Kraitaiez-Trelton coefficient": 1.5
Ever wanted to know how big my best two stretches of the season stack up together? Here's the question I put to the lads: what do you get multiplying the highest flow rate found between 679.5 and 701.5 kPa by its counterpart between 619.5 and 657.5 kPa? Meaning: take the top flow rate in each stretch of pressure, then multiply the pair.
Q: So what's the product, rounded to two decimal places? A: 7.54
